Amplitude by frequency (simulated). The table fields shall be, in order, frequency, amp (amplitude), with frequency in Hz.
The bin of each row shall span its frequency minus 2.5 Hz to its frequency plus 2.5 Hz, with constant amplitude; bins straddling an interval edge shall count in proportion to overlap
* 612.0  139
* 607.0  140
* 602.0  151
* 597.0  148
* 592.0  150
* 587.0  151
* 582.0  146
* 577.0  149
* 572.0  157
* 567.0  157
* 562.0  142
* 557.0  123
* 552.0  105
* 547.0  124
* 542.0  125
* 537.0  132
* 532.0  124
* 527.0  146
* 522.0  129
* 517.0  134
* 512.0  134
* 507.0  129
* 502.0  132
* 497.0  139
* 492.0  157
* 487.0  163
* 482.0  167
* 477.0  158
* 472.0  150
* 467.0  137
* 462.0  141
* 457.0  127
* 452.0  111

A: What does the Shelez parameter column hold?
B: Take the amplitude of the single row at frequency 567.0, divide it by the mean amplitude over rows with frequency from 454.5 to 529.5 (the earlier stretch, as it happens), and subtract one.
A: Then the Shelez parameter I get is 0.10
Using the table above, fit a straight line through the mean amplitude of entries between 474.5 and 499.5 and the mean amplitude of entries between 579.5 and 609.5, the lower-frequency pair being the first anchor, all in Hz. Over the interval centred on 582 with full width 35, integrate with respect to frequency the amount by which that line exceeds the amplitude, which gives -84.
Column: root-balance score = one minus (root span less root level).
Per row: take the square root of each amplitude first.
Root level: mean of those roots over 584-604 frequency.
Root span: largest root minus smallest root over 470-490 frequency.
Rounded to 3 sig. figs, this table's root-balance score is 12.6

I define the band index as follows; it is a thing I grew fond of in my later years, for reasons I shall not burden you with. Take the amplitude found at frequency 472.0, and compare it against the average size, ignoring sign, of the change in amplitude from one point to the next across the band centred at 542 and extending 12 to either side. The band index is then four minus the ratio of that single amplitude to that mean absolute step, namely -13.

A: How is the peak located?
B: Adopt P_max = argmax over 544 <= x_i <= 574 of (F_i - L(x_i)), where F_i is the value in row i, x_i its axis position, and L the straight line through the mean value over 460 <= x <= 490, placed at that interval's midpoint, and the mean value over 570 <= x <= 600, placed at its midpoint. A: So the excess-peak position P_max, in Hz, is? 572.0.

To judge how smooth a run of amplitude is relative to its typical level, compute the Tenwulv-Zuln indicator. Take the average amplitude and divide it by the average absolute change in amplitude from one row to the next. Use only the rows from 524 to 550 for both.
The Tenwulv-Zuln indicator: 13.7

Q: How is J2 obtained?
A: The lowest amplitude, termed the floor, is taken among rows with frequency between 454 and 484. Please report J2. 127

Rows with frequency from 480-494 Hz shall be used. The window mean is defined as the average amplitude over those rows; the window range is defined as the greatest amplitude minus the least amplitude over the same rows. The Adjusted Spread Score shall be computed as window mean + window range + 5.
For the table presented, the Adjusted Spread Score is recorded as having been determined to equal 177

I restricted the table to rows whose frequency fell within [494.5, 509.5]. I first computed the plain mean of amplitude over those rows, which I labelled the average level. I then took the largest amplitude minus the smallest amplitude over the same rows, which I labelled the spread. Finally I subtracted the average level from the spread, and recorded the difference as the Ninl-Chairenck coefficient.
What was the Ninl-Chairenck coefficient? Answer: -123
